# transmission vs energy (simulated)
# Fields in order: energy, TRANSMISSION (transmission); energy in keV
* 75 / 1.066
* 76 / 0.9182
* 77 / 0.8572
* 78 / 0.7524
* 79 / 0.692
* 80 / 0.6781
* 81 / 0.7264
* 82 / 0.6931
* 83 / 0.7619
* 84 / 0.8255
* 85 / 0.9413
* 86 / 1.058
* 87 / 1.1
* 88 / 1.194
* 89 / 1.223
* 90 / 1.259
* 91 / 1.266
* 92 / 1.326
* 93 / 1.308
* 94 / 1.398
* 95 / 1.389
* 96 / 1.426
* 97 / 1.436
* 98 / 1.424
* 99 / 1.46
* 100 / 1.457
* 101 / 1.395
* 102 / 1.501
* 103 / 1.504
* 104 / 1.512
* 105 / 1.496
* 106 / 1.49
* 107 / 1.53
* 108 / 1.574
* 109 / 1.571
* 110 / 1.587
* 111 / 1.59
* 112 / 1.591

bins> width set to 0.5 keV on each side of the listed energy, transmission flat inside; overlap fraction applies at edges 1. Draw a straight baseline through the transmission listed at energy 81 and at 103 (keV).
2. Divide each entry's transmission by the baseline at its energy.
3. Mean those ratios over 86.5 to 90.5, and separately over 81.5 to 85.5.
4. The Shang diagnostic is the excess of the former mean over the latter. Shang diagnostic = 0.22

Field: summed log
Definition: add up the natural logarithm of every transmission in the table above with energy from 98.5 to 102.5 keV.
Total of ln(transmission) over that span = 1.5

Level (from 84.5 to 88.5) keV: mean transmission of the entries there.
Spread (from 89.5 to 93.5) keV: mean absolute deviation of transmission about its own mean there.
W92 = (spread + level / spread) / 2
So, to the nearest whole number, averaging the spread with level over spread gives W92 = 20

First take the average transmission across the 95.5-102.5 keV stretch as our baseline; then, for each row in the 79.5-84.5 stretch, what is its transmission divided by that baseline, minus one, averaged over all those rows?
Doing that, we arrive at -0.49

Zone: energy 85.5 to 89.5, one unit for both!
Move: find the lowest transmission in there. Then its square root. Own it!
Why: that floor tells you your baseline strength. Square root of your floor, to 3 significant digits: 1.03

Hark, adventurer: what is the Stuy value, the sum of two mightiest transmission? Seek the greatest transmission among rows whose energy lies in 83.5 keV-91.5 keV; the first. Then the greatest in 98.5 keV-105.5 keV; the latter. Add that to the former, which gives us 2.8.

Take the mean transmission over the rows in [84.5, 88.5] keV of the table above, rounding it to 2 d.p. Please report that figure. 1.07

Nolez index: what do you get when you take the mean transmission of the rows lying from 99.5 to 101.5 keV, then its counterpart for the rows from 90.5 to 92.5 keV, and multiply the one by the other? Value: 1.8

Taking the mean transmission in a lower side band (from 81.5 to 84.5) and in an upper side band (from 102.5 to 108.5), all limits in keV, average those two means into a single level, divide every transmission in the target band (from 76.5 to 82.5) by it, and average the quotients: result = 0.64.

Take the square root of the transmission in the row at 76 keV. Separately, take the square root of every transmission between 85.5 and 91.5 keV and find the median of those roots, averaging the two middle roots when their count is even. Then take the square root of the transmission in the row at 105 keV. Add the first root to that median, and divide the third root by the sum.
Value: 0.594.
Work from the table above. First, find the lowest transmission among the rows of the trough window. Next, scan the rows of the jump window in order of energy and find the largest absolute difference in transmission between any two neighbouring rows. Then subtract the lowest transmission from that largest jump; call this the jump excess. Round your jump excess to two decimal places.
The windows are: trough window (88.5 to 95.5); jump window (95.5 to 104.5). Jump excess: -1.12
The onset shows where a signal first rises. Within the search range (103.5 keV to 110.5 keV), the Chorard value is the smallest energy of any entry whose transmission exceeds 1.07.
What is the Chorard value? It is 104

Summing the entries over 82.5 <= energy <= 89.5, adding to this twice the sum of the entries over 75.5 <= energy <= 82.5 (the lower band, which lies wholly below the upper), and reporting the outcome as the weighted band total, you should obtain 18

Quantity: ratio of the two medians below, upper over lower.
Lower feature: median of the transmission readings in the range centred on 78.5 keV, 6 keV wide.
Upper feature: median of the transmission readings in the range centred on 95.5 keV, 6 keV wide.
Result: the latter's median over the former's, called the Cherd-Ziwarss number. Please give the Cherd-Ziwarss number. 1.9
